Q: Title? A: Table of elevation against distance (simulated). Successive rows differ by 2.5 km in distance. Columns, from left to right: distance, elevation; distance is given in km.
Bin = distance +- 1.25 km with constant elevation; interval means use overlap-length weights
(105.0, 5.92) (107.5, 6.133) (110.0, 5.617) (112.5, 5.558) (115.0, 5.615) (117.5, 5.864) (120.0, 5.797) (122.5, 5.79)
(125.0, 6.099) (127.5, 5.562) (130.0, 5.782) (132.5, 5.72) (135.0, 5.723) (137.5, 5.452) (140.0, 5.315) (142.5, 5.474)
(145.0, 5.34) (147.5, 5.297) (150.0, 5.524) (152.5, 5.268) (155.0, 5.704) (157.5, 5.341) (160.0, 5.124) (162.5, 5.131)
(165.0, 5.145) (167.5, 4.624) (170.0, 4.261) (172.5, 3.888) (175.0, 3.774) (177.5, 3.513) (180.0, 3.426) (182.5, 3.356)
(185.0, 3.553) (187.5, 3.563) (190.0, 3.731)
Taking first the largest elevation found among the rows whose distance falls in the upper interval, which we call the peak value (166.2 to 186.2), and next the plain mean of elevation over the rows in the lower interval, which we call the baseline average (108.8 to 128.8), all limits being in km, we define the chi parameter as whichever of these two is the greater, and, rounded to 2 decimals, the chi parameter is 5.74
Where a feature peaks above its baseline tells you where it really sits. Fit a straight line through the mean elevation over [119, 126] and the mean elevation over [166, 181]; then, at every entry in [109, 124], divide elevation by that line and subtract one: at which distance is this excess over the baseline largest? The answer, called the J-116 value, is 122.5 km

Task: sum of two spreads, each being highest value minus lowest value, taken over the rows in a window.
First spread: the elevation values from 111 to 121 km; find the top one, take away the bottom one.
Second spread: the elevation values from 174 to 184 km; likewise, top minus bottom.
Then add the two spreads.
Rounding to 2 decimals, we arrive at 0.72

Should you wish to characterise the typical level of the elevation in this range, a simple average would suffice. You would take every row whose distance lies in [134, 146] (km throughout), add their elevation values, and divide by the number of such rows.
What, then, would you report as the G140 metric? 5.5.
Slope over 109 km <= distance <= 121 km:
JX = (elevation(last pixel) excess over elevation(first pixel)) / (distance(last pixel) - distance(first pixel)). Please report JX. 0.018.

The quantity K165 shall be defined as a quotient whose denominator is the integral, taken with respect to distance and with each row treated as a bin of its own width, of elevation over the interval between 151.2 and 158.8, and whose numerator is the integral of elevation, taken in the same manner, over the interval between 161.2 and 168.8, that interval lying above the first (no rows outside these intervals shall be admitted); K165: 0.91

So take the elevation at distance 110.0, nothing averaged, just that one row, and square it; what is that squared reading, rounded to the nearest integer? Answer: 32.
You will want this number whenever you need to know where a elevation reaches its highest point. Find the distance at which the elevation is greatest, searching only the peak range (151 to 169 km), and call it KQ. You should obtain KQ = 155.0 km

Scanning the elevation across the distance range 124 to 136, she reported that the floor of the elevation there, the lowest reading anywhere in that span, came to 5.562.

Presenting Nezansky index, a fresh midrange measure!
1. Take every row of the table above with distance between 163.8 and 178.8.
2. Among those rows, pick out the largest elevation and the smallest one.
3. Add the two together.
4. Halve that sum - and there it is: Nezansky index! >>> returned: 4.33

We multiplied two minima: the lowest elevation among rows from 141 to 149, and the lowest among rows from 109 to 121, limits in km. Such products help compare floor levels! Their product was 29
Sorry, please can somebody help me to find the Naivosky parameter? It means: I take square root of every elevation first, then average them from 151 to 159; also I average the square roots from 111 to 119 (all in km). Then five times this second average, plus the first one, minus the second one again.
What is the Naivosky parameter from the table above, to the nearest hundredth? 11.86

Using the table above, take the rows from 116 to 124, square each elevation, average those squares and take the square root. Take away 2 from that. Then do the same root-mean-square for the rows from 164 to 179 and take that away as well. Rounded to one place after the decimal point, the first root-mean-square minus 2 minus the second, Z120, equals -0.4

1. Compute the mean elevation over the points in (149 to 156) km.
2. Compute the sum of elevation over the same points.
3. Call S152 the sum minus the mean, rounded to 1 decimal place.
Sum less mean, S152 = 11.0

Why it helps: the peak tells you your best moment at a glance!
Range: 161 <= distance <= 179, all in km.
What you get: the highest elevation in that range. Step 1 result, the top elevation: 5.145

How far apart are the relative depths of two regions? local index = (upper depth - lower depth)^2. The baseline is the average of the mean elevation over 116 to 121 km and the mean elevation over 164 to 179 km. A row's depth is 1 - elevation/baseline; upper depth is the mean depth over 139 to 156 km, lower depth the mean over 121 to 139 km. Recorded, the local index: 0.00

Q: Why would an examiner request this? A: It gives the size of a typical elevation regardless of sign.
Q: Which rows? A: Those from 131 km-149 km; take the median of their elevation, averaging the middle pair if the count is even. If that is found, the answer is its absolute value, 5.45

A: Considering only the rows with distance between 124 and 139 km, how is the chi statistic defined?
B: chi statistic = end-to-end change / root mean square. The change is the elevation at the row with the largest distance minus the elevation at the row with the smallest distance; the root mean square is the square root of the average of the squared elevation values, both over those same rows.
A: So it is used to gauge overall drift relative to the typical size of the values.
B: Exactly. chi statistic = -0.11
